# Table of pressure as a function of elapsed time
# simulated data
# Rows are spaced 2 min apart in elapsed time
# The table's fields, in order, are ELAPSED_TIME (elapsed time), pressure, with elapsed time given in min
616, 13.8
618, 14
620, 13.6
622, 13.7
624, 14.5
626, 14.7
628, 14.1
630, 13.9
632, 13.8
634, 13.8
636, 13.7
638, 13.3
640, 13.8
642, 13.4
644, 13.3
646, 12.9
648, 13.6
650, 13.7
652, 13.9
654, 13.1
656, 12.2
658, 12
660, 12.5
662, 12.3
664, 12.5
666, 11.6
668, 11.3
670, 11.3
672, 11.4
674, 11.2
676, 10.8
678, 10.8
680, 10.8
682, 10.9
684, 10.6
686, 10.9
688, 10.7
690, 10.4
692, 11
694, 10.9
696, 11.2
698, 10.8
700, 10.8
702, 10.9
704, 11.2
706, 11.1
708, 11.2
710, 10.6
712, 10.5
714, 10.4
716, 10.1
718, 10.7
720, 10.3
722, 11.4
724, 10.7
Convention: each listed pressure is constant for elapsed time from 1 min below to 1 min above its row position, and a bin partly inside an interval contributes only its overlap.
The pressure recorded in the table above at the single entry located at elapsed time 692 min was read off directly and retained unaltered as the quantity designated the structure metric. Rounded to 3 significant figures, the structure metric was 11.0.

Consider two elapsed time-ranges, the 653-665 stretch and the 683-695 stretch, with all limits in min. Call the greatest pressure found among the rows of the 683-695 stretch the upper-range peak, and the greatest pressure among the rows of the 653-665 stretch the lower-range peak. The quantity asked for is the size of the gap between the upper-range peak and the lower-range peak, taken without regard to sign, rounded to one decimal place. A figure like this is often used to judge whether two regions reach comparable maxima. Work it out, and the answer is 2.1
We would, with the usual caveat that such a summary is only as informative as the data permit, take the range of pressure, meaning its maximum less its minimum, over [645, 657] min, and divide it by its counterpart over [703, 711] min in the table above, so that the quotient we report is 2.8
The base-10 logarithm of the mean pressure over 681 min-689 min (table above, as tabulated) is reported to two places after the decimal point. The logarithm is 1.03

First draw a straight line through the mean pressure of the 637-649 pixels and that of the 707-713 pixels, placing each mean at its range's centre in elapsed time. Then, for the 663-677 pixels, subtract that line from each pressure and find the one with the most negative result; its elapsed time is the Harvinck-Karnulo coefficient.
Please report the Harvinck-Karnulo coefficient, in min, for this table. 676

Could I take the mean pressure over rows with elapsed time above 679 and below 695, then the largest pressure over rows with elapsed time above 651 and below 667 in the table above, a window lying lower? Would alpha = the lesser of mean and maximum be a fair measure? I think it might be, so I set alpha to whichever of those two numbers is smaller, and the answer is 10.8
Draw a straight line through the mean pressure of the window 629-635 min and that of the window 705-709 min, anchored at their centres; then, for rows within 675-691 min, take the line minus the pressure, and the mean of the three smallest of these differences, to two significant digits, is 1.1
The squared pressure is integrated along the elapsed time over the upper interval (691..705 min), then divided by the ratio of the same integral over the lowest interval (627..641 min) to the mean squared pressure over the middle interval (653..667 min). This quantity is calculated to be 96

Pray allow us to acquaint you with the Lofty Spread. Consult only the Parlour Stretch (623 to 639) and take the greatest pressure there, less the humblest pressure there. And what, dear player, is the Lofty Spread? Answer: 1.4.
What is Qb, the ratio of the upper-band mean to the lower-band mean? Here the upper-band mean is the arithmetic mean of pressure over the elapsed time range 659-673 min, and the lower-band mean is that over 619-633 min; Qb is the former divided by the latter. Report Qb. 0.84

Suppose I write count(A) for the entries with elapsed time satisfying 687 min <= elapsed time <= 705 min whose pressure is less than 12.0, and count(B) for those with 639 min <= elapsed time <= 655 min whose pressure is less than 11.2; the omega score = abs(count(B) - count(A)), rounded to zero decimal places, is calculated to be 9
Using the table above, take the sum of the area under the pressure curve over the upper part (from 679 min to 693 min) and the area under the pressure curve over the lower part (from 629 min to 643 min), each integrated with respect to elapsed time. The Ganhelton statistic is 342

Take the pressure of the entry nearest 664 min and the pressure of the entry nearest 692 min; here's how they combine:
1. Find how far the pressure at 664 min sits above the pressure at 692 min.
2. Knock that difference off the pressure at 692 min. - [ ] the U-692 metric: 9.5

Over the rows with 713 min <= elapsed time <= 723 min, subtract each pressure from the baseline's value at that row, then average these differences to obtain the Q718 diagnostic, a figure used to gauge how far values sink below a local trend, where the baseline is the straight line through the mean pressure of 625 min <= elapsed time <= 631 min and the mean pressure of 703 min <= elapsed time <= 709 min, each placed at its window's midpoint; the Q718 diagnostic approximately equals 0.1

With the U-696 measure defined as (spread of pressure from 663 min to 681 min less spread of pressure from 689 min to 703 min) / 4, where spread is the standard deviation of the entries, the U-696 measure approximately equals 0.07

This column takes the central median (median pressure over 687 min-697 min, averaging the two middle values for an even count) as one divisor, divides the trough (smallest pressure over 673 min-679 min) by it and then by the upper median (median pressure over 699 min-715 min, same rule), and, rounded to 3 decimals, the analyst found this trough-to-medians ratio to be 0.091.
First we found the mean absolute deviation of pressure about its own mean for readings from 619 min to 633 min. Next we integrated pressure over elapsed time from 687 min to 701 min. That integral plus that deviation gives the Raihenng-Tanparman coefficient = 152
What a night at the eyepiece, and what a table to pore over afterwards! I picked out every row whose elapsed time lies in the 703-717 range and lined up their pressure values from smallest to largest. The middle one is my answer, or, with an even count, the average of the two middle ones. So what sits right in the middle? 10.6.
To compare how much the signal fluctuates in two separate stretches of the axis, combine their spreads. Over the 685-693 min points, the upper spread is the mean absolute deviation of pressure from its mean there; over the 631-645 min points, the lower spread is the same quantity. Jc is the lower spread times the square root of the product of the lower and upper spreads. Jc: 0.045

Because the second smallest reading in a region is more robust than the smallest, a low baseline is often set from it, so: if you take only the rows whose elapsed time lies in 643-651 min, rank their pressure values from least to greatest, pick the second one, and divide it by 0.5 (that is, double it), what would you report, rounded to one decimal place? 26.6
